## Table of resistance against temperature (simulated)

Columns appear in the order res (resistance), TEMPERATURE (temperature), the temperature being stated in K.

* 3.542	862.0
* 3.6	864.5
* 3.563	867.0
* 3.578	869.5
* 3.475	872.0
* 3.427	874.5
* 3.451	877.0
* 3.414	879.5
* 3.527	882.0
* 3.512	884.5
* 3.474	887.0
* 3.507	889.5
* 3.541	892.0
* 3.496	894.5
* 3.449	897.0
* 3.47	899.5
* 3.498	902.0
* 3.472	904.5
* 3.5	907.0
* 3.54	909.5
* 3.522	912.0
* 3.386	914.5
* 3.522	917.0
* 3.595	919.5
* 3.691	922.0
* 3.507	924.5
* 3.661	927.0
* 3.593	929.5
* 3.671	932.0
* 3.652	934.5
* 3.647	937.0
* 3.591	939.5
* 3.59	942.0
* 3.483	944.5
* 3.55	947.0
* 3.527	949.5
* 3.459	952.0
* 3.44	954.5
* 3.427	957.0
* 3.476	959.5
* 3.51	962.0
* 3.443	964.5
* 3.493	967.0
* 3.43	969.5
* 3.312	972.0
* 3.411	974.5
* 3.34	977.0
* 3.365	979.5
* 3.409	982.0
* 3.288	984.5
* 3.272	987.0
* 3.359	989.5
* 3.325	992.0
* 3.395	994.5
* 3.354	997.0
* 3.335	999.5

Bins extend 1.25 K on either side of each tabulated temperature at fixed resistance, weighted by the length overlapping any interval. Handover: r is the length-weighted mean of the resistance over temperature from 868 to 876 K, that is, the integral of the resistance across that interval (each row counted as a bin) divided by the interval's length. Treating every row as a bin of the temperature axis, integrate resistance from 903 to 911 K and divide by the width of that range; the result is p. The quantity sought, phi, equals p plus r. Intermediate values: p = 3.50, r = 3.49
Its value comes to 7.00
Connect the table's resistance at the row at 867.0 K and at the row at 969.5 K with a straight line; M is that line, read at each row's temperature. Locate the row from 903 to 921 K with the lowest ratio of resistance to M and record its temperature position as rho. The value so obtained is 914.5 K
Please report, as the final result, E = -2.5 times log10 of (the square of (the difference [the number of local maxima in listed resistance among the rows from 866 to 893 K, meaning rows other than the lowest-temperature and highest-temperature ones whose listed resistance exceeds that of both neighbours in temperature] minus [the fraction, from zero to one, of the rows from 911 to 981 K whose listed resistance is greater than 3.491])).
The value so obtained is -2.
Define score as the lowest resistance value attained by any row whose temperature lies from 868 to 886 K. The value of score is 3.414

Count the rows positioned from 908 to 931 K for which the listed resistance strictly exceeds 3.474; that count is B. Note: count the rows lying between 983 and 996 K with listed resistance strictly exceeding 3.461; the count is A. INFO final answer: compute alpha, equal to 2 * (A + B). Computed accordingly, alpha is 16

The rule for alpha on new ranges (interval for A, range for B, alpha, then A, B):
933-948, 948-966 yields 18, 6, 3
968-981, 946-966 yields 8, 0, 4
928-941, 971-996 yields 10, 5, 0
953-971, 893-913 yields 16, 3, 5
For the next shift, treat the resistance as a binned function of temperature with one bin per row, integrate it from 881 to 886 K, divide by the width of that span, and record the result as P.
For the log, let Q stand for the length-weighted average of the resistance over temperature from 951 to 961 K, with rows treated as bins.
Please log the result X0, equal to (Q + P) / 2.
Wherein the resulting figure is 3.48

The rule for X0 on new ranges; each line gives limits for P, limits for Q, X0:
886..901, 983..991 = 3.40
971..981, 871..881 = 3.40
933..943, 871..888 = 3.55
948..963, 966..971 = 3.46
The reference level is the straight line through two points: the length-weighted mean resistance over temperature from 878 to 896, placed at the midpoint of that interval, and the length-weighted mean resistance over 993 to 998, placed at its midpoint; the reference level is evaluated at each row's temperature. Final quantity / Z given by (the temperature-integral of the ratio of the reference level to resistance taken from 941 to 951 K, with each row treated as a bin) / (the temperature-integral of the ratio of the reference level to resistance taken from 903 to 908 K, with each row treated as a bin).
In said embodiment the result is 1.9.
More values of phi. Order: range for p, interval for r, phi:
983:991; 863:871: 6.89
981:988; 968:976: 6.71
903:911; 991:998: 6.86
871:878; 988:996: 6.81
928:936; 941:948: 7.18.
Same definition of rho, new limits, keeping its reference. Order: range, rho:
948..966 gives 957.0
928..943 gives 929.5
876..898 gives 879.5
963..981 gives 972.0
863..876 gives 874.5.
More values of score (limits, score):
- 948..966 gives 3.427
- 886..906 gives 3.449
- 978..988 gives 3.272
